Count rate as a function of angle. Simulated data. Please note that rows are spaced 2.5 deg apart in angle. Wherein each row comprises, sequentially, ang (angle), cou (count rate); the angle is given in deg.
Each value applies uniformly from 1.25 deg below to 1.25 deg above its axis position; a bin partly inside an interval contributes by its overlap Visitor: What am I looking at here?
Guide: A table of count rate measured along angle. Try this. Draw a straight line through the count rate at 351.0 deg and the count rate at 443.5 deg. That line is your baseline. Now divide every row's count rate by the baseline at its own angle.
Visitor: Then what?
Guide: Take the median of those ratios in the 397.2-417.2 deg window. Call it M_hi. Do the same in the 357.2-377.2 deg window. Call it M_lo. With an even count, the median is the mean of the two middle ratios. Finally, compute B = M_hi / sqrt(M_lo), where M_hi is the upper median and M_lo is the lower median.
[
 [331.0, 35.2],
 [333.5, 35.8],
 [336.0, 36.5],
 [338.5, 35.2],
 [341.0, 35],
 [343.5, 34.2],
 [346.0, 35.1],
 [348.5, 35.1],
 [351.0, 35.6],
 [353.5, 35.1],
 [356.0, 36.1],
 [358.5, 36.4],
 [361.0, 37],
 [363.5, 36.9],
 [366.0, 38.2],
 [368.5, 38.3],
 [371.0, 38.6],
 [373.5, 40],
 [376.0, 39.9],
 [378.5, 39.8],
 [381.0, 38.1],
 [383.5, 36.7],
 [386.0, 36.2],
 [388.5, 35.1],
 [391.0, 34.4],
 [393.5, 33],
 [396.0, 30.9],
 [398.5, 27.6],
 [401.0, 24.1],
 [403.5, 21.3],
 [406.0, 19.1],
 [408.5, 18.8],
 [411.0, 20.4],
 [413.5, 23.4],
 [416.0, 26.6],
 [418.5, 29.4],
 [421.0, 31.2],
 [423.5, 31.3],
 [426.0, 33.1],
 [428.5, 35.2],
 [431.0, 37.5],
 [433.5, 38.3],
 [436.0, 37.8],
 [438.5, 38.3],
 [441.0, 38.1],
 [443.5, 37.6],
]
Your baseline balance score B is 0.59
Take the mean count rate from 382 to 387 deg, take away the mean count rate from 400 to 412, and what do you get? 16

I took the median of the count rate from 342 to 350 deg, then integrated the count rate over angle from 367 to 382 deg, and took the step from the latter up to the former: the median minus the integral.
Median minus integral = -552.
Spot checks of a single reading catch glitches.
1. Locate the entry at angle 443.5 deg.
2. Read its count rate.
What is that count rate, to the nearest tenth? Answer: 37.6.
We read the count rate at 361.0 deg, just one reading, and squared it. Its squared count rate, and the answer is 1369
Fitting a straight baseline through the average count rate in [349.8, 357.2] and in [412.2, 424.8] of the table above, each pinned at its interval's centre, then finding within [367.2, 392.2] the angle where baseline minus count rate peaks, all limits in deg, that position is 391.0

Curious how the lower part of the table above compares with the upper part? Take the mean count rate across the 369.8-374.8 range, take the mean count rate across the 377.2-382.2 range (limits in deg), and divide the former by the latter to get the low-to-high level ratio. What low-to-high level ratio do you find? 1.01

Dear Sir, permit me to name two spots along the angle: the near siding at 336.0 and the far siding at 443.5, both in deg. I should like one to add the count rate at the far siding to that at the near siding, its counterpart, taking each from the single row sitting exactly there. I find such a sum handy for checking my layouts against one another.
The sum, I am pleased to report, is 74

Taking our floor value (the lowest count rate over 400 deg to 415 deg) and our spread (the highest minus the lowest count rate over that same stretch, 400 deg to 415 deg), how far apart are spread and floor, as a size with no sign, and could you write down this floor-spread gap 13.5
